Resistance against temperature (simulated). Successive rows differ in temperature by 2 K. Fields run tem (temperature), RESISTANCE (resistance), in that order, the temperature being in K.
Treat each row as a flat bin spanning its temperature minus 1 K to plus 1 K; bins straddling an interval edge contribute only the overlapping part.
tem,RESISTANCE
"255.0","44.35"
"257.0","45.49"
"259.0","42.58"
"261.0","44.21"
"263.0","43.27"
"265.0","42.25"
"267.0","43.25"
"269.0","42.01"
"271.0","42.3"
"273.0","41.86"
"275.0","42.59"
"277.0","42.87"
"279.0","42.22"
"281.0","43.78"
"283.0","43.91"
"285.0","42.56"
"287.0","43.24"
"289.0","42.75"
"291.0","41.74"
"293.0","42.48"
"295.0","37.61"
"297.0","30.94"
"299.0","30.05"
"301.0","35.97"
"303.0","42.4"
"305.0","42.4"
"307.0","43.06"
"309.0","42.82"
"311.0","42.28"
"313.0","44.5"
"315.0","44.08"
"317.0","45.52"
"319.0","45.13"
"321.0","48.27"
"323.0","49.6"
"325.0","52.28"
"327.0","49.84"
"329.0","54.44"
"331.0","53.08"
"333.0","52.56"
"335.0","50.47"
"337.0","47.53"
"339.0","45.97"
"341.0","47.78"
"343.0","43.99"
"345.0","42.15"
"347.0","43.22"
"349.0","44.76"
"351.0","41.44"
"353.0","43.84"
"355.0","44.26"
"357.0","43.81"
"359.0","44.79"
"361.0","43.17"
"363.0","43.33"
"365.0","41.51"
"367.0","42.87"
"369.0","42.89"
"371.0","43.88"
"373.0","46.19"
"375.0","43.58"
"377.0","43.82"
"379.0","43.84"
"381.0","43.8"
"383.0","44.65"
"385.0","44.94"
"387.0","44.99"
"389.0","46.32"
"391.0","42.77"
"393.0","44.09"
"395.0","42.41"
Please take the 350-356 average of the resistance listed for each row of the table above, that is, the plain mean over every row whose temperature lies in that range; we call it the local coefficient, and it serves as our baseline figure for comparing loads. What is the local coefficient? 43.2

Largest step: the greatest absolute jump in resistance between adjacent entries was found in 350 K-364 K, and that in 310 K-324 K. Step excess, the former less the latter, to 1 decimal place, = -0.7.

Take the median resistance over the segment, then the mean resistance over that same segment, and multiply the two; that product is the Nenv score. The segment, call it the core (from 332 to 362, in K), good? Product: 2006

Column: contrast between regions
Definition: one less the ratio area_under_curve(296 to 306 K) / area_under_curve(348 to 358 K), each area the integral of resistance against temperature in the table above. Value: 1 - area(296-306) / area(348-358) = 0.17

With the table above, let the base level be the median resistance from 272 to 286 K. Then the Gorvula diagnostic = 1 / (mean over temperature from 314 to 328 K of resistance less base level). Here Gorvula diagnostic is 0.2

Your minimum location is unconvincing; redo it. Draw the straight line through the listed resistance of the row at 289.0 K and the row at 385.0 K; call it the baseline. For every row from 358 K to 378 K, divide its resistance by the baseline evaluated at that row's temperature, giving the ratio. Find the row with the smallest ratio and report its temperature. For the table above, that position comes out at 365.0 K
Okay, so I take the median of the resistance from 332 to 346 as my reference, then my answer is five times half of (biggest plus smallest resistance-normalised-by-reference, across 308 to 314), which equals 4.56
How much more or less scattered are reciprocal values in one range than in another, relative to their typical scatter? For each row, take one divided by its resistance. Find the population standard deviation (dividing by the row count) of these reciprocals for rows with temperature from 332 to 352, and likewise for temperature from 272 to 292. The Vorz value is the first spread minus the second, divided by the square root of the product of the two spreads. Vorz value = 1.6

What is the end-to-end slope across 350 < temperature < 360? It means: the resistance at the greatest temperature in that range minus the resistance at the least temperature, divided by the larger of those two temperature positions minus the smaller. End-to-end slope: 0.4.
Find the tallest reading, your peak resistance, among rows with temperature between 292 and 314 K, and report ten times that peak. 445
